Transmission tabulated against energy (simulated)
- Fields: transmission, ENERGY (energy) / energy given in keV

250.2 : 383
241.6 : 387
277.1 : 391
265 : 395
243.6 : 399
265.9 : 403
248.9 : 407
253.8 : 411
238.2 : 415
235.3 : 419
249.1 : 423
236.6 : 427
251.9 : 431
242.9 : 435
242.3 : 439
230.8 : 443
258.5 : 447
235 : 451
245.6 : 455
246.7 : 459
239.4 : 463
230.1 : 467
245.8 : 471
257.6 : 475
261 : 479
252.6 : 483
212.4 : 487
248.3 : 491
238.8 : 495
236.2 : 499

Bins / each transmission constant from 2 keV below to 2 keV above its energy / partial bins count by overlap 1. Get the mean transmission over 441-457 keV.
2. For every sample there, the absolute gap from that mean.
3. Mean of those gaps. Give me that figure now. 9.6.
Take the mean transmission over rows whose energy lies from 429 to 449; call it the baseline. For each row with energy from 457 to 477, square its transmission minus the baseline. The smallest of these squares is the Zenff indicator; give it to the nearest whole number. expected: 0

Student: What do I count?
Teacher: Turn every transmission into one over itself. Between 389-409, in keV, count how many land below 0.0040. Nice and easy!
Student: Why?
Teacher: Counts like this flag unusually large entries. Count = 3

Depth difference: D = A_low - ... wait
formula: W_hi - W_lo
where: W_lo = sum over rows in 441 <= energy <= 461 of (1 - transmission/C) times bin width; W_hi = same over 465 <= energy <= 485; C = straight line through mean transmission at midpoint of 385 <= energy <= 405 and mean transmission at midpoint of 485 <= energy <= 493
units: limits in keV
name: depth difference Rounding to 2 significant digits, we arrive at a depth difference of -1.1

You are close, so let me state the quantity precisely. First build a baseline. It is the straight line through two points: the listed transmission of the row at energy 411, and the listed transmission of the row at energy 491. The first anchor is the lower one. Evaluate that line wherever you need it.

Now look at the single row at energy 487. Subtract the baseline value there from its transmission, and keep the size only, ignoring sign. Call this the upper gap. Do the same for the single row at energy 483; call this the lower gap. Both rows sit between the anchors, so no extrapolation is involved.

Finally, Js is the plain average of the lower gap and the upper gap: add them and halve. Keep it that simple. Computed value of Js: 20.0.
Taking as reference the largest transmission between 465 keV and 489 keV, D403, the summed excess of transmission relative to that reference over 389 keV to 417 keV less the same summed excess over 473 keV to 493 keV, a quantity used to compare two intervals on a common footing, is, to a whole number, 39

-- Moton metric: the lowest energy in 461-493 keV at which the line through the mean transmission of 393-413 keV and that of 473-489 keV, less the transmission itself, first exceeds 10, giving 467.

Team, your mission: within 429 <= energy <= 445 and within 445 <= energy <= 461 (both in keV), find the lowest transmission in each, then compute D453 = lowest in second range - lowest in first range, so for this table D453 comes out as 4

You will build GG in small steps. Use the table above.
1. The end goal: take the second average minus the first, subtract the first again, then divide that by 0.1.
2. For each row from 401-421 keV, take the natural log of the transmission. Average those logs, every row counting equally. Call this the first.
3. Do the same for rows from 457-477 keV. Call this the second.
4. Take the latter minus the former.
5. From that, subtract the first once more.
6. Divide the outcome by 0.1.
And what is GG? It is -55.3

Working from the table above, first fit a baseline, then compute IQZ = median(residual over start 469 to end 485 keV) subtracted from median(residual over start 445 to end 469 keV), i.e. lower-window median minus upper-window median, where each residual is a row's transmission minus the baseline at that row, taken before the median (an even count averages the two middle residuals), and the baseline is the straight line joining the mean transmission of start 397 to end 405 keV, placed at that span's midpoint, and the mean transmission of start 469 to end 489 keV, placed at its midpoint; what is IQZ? -15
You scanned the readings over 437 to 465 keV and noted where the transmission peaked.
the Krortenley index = 447 keV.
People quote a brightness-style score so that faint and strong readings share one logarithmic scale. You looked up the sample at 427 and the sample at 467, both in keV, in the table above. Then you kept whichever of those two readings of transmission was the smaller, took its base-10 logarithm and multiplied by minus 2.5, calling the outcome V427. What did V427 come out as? -5.90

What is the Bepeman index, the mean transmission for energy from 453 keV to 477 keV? 244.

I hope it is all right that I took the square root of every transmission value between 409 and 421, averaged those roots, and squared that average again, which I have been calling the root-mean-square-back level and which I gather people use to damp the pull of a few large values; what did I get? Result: 242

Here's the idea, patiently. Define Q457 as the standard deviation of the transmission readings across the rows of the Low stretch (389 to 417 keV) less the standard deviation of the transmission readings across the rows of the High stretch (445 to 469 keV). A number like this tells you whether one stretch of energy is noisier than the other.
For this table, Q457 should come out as 4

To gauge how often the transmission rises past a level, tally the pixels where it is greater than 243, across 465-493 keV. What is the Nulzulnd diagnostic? 5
